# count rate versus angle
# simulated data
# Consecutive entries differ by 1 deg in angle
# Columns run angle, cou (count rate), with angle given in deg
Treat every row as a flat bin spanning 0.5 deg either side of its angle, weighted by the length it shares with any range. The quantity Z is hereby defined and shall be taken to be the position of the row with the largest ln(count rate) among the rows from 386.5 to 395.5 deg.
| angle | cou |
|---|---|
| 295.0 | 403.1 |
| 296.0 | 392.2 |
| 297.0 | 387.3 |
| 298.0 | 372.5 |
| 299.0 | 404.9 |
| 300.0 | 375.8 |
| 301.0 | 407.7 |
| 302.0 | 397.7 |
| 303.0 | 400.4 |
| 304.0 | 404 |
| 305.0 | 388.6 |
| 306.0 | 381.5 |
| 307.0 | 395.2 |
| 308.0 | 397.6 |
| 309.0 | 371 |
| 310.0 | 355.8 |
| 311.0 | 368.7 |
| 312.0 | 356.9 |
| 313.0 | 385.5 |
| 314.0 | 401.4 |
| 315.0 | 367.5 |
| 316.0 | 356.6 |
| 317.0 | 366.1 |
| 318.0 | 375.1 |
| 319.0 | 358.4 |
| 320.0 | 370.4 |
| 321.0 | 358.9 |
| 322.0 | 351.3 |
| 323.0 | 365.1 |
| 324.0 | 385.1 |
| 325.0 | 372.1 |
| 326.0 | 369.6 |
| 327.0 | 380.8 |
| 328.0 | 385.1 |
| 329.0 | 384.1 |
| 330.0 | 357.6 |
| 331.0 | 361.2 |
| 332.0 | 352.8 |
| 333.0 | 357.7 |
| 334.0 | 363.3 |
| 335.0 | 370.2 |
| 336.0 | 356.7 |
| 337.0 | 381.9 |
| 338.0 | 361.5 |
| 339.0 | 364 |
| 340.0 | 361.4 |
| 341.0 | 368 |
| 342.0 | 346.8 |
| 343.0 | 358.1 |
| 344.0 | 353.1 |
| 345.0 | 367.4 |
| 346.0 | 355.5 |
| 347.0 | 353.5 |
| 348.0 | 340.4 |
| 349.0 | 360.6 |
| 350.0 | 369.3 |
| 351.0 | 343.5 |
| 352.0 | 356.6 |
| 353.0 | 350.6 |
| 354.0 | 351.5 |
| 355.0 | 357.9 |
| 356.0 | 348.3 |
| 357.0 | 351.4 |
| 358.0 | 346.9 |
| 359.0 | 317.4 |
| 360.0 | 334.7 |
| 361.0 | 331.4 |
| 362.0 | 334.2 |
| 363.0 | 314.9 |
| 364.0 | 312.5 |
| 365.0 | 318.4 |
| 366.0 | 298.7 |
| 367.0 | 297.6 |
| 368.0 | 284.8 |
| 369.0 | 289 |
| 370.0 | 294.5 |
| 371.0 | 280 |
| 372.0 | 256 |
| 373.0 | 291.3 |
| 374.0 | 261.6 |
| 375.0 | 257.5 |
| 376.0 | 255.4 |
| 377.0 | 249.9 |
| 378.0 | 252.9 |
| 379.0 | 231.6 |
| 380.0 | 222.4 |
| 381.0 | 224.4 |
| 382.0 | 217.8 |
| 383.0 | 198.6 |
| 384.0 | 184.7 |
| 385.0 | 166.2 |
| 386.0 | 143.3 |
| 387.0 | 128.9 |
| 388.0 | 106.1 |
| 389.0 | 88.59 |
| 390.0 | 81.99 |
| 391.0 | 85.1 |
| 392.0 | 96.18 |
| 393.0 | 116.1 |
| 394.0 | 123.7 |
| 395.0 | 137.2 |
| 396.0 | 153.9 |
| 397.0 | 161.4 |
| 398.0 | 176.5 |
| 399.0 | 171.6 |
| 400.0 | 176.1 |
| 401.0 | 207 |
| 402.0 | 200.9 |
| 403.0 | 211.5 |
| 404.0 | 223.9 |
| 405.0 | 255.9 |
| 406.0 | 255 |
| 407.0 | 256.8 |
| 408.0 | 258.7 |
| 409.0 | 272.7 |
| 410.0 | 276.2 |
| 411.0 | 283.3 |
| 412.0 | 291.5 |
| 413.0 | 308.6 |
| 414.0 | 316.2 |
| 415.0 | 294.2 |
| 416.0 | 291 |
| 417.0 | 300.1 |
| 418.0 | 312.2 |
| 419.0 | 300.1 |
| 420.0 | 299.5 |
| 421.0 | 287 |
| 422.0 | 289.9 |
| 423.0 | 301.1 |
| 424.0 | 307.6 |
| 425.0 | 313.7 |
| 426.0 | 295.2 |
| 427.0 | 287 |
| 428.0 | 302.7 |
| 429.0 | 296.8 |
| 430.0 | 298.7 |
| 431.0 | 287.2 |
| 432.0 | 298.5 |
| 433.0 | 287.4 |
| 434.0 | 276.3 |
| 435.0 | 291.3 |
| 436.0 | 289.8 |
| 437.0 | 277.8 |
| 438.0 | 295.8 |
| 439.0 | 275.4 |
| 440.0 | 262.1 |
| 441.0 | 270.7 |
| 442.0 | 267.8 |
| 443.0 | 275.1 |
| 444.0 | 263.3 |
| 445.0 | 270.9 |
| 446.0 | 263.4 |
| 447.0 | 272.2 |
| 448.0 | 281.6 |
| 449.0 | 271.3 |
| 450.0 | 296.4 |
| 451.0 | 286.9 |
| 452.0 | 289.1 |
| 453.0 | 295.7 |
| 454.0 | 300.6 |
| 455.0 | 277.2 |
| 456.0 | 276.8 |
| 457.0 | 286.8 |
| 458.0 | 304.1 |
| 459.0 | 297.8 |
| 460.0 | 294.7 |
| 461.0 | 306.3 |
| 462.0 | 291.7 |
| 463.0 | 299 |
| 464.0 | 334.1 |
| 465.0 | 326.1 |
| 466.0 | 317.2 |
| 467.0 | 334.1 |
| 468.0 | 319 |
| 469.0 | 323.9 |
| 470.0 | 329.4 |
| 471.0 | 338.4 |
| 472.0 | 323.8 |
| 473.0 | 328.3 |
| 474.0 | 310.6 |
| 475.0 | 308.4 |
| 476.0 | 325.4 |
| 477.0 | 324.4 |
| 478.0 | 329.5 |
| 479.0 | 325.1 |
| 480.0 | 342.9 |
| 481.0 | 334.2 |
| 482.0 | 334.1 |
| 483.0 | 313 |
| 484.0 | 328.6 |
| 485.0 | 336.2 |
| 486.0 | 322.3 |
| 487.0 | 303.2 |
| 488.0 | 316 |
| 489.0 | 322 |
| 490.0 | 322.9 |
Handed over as 395.0 deg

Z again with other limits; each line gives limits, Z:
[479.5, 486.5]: 480.0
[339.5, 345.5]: 341.0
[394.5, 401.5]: 401.0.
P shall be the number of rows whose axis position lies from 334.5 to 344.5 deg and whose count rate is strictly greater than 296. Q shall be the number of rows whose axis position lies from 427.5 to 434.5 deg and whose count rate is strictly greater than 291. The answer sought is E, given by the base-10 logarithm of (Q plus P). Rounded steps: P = 10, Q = 4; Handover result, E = 1.15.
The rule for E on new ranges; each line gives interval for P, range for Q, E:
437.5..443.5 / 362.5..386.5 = 0.85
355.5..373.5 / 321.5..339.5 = 1.48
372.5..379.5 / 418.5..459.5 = 1.23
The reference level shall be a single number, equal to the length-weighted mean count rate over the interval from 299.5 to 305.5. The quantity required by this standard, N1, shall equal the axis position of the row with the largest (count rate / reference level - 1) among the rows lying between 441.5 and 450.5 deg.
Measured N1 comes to 450.0 deg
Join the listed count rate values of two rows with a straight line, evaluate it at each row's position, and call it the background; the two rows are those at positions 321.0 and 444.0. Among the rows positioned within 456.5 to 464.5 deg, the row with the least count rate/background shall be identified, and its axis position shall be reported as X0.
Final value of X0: 457.0 deg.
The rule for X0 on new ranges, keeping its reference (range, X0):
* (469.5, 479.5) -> 475.0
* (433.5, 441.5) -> 440.0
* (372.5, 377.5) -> 377.0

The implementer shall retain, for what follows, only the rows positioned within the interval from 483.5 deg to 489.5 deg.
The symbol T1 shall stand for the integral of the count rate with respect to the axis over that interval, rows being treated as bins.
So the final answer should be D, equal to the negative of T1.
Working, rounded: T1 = 1928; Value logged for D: -1928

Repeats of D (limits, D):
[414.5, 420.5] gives -1797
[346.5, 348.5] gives -694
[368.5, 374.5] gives -1672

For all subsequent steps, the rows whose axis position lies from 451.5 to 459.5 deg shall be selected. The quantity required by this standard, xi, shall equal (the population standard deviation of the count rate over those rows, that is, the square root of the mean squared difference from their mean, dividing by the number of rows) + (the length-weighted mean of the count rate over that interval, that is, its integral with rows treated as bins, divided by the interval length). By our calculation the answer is 301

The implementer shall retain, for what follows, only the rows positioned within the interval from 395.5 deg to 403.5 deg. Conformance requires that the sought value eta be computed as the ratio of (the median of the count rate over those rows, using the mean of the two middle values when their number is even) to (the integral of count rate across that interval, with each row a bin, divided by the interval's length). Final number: 0.97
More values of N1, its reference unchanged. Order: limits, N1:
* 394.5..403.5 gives 403.0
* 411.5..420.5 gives 414.0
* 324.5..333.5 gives 328.0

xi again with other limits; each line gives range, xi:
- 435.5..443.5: 287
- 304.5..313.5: 393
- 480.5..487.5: 336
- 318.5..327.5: 378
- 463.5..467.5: 335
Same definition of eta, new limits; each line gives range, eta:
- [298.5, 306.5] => 1.01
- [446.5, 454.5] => 1.00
